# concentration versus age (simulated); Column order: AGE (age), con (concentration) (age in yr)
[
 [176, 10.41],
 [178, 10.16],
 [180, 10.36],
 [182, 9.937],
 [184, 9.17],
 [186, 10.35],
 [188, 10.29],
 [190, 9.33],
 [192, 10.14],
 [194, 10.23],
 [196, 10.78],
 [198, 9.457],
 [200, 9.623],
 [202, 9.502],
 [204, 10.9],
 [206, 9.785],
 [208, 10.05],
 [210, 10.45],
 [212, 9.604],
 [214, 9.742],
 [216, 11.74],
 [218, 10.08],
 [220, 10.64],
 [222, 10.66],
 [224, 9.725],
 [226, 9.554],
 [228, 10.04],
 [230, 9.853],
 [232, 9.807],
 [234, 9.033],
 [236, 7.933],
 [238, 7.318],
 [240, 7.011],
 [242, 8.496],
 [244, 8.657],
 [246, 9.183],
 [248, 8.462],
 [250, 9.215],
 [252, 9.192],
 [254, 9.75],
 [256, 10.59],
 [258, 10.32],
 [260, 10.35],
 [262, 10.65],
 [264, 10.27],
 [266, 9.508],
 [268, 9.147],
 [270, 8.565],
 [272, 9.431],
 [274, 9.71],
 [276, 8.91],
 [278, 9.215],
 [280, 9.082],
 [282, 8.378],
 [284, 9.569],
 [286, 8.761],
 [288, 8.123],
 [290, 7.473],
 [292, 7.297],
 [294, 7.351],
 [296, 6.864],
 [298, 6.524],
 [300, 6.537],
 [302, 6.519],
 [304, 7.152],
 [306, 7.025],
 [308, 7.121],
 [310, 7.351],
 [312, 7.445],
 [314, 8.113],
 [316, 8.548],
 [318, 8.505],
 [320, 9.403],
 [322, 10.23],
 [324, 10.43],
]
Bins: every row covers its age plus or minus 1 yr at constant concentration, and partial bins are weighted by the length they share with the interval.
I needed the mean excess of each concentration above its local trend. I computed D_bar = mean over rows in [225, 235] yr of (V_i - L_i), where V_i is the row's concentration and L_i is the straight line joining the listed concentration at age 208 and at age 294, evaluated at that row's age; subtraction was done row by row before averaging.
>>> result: 0.30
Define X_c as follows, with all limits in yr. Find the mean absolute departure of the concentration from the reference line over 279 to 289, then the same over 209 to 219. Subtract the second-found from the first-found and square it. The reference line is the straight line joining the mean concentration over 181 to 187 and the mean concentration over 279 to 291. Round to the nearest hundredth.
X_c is 0.18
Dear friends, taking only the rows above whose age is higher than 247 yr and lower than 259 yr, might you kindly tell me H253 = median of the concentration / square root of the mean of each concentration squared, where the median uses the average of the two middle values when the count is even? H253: 0.99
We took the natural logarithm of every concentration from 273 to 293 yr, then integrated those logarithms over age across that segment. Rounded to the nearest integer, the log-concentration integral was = 43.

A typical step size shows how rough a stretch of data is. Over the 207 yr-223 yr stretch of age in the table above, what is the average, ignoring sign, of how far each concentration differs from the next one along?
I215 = 0.80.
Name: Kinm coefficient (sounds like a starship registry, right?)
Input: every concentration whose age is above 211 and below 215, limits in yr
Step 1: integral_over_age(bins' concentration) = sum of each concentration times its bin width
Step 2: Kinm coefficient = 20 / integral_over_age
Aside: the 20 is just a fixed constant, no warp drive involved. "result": 0.517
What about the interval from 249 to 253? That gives 0.543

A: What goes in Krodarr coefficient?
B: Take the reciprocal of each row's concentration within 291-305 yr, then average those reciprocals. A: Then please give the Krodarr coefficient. 0.145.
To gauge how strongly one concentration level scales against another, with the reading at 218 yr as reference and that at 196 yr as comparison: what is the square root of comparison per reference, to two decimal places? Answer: 1.03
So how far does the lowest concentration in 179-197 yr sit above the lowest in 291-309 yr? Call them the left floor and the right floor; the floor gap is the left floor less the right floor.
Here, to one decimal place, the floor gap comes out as 2.7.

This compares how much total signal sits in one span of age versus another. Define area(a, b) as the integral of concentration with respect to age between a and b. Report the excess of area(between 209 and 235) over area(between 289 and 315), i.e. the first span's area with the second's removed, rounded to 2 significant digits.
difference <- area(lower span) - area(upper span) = 76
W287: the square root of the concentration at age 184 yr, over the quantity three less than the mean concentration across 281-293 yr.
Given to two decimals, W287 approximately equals 0.57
